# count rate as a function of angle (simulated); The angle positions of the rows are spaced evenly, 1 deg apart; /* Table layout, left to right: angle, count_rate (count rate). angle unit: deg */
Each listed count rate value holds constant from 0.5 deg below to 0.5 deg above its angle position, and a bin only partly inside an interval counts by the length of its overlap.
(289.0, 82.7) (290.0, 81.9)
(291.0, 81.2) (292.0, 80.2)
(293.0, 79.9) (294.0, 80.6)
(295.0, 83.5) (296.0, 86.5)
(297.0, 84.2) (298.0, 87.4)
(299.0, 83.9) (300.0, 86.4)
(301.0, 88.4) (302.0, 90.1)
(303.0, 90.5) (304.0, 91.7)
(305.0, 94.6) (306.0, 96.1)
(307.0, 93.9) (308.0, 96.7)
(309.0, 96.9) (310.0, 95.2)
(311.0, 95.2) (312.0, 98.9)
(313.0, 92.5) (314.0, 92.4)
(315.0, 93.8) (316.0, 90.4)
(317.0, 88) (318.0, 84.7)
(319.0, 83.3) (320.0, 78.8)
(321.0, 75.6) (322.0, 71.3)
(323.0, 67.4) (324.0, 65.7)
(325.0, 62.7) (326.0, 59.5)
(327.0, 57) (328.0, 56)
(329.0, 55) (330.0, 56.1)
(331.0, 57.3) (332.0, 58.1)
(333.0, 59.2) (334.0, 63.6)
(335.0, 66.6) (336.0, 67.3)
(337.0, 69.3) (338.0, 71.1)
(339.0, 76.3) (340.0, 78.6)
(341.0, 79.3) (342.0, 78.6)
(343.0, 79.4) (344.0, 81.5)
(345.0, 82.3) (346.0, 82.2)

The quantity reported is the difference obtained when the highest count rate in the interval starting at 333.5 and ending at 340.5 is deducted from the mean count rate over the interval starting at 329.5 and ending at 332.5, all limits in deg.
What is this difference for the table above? -21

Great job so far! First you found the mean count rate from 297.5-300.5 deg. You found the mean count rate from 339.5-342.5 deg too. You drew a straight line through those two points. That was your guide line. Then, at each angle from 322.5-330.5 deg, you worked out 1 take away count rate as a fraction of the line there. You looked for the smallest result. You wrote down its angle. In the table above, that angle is 323.0 deg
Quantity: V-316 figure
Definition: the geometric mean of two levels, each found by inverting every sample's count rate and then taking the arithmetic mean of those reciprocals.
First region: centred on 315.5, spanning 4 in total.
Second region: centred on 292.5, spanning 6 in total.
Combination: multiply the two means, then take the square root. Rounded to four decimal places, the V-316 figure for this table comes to 0.0116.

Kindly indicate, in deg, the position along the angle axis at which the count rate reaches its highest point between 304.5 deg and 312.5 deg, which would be 312.0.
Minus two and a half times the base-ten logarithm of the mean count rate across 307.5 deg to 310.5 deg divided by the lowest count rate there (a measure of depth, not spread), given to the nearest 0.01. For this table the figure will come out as -0.01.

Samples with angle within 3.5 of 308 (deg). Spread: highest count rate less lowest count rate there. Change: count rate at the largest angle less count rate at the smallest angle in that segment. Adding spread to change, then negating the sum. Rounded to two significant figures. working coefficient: -3.6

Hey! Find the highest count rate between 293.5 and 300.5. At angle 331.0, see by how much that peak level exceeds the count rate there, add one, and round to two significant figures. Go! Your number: 31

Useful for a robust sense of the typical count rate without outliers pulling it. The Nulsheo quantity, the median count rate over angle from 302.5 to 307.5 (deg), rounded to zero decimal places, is 94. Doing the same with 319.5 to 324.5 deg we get 71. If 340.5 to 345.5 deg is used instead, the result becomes 79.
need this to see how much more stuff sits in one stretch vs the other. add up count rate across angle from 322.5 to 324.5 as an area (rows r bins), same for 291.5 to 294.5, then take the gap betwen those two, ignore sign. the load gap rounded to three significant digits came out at 108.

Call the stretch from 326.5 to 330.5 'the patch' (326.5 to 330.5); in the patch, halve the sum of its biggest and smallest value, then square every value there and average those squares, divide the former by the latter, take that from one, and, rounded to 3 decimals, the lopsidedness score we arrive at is 0.982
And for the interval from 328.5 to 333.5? 0.983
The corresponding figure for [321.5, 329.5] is 0.984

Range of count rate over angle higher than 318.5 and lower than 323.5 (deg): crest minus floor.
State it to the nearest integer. 16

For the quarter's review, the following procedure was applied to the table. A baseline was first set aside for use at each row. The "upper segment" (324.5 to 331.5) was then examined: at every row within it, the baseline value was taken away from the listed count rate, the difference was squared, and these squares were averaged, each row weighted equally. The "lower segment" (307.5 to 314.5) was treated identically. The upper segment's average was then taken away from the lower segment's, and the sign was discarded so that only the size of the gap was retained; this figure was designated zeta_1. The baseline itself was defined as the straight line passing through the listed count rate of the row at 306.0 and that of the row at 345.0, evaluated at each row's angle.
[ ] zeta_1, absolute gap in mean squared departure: 939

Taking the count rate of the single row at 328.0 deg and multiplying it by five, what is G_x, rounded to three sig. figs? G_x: 280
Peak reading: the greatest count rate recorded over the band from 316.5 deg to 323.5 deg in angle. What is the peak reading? 88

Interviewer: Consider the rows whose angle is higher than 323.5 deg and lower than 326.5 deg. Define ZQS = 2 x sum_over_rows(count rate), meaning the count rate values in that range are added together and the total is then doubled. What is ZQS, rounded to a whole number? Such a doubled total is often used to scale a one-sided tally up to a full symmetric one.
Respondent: 376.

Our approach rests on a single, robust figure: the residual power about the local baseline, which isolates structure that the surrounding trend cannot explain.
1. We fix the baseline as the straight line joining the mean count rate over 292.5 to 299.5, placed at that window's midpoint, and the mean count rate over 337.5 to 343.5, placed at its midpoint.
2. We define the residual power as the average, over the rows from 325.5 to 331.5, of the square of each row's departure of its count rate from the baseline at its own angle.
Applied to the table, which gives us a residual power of 492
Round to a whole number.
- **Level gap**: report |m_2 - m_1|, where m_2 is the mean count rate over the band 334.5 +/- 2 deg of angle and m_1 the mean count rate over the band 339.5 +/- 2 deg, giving 12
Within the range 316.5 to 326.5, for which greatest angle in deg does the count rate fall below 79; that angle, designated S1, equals 326.0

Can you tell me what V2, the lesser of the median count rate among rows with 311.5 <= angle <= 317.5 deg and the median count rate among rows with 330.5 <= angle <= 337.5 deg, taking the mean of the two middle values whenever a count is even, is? 64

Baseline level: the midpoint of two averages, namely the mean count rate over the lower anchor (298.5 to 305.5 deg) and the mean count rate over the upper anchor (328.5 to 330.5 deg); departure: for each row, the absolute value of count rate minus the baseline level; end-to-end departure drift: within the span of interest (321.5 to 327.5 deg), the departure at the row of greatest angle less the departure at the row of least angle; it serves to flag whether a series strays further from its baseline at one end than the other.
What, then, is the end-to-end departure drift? 14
